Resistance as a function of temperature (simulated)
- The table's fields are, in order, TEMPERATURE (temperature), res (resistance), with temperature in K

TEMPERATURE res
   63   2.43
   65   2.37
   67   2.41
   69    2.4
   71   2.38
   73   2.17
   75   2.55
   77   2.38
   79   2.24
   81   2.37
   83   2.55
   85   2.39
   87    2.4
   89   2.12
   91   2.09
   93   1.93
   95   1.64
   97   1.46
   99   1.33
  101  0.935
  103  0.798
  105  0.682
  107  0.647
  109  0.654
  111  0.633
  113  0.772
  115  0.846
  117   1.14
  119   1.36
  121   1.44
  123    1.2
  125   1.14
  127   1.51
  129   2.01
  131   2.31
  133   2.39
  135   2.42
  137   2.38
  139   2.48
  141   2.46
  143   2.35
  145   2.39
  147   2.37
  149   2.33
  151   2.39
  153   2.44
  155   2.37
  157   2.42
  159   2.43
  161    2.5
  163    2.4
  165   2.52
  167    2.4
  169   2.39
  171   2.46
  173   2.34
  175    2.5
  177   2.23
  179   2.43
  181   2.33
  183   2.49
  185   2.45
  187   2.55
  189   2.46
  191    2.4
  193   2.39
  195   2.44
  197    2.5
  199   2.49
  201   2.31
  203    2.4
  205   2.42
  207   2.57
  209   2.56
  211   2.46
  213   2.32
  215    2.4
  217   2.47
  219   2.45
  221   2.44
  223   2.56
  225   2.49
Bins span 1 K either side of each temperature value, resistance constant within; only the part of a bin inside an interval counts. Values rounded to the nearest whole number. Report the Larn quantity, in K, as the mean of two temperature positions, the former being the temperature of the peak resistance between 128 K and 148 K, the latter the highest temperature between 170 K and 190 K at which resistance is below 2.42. 160 K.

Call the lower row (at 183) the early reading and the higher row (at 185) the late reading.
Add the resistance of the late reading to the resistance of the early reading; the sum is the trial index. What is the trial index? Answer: 4.94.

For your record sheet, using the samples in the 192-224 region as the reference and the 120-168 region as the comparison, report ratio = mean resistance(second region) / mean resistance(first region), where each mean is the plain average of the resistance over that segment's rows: 0.90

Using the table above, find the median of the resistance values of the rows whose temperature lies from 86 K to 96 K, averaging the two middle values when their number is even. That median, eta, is 2.09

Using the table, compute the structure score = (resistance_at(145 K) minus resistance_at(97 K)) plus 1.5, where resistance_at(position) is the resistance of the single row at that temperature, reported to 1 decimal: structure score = 2.4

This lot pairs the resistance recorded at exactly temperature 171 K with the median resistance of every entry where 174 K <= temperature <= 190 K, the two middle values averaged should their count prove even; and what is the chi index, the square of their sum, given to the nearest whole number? 24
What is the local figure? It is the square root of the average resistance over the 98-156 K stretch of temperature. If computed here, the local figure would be 1.29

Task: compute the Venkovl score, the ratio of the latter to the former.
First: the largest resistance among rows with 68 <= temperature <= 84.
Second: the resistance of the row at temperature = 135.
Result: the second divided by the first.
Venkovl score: 0.9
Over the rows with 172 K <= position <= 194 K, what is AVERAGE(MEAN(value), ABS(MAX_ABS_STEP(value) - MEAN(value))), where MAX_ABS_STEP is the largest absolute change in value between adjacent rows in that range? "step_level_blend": 2.28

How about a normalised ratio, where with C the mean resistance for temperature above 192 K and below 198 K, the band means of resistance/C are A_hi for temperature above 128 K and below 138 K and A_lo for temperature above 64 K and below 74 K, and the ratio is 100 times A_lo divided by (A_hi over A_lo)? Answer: 98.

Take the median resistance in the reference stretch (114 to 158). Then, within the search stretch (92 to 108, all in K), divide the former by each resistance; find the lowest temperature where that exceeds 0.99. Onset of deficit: 93 K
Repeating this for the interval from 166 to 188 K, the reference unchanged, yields 173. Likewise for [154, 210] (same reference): 155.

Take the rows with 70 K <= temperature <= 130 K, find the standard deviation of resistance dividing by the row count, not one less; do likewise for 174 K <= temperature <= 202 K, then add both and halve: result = 0.37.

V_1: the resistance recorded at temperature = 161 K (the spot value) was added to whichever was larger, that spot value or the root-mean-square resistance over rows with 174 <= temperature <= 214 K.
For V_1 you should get 5.00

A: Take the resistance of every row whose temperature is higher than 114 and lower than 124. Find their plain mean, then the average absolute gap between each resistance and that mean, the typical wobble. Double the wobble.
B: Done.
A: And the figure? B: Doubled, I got 0.33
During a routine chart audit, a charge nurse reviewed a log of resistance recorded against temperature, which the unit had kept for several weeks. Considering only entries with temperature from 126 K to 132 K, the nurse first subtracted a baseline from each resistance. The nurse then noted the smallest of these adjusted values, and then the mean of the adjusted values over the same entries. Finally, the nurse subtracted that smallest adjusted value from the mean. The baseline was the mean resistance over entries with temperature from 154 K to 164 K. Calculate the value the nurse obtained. 0.43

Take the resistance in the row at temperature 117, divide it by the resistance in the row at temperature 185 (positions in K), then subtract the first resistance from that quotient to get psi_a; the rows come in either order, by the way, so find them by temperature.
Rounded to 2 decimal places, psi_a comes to -0.67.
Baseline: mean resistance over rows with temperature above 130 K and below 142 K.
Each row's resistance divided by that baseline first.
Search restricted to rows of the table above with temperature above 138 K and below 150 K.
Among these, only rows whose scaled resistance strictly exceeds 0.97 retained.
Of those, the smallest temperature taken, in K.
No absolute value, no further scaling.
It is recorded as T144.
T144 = 139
